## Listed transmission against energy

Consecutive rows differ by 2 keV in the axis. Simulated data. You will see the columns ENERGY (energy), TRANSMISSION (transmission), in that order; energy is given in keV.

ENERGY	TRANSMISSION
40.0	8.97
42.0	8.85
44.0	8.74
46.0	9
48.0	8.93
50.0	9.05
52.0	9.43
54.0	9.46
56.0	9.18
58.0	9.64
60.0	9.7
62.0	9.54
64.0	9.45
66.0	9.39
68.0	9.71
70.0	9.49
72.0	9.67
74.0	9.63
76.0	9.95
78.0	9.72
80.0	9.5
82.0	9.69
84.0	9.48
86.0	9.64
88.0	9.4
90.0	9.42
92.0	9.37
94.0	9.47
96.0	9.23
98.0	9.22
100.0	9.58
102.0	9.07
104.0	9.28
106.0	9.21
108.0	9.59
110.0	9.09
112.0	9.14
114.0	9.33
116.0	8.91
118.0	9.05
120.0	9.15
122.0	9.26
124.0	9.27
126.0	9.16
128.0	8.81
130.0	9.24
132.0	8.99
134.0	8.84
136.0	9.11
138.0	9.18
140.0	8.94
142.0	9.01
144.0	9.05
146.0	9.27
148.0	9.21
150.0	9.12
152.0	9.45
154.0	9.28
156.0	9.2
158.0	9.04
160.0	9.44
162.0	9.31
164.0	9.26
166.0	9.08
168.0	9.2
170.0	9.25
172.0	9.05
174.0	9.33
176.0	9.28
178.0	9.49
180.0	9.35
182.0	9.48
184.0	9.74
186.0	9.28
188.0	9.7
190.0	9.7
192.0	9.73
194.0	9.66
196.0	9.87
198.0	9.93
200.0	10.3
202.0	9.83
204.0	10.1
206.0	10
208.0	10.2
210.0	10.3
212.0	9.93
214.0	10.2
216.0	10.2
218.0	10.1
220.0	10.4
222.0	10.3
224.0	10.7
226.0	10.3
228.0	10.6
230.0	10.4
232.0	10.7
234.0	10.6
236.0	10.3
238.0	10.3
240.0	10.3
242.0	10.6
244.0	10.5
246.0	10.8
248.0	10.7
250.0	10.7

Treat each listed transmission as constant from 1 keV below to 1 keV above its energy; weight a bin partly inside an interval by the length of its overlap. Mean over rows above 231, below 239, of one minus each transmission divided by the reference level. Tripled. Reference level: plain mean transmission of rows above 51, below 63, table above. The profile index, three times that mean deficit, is -0.31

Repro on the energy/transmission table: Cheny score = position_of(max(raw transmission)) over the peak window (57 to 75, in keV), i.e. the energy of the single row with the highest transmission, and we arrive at 68.0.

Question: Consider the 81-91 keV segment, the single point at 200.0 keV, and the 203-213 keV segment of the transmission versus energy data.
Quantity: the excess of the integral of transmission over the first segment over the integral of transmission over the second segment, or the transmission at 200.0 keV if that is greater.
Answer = 10.3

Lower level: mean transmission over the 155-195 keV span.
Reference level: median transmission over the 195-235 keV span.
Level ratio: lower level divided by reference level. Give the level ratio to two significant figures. 0.91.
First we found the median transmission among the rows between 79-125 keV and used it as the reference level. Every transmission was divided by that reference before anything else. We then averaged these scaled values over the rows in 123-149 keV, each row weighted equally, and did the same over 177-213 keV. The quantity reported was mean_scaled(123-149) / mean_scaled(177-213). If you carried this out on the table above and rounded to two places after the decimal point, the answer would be 0.93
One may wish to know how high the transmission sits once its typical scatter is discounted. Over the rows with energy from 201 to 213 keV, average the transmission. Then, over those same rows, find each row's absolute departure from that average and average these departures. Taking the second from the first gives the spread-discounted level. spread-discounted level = 9.9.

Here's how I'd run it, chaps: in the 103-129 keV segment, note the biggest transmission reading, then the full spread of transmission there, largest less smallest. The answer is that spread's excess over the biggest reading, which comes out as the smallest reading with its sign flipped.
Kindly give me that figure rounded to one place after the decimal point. -8.8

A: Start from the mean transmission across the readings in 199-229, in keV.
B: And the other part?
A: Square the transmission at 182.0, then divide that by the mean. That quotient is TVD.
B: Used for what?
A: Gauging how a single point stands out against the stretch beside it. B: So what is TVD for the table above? 8.78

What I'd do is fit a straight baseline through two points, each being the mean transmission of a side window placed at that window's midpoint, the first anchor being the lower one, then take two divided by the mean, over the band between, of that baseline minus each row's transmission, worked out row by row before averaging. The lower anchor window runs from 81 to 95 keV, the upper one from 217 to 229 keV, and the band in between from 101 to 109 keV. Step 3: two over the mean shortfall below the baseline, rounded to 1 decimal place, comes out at 6.2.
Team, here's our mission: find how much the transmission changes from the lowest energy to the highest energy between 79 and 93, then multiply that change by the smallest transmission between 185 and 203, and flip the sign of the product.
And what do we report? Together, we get 1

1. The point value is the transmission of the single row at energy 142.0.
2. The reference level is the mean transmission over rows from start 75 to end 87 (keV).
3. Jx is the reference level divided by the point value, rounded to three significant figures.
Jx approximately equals 1.07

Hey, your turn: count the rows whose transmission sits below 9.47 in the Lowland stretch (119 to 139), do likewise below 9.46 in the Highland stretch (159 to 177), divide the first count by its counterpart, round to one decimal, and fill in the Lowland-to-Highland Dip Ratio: 1.1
